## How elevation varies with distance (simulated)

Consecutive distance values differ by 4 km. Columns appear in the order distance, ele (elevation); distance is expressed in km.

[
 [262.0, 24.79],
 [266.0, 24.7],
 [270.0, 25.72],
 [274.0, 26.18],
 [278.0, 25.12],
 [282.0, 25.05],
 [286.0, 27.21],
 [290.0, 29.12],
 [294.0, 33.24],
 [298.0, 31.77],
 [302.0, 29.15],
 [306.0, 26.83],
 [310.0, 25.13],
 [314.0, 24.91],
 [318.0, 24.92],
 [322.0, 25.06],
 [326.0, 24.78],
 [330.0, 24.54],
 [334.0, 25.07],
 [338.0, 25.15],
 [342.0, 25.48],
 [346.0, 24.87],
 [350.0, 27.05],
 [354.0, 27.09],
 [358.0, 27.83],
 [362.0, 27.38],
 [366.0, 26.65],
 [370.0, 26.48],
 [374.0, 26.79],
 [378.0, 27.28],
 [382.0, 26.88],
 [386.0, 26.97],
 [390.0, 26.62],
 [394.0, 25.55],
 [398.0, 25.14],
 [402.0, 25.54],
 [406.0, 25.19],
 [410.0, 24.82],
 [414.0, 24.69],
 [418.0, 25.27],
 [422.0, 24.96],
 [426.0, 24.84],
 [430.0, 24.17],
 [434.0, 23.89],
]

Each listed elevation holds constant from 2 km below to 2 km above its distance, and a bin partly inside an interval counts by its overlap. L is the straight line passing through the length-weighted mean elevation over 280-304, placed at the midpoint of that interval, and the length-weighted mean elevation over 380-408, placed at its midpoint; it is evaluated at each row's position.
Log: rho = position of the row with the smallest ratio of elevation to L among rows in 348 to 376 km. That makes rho 350.0 km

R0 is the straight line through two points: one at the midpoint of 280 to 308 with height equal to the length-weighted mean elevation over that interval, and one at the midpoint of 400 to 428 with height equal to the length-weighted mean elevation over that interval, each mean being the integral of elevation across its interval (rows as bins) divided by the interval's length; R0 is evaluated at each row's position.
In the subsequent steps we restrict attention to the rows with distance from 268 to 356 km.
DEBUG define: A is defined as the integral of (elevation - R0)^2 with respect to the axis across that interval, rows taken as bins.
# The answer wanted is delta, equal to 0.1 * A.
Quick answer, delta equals 72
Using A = 721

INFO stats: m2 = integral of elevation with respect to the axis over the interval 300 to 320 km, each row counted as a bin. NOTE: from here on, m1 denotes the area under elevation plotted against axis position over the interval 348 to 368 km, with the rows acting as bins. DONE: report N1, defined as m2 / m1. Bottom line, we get 0.96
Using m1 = 544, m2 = 524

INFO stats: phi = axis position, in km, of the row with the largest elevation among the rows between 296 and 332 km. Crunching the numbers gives 298.0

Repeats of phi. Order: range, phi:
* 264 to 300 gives 294.0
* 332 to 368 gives 358.0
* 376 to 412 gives 378.0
